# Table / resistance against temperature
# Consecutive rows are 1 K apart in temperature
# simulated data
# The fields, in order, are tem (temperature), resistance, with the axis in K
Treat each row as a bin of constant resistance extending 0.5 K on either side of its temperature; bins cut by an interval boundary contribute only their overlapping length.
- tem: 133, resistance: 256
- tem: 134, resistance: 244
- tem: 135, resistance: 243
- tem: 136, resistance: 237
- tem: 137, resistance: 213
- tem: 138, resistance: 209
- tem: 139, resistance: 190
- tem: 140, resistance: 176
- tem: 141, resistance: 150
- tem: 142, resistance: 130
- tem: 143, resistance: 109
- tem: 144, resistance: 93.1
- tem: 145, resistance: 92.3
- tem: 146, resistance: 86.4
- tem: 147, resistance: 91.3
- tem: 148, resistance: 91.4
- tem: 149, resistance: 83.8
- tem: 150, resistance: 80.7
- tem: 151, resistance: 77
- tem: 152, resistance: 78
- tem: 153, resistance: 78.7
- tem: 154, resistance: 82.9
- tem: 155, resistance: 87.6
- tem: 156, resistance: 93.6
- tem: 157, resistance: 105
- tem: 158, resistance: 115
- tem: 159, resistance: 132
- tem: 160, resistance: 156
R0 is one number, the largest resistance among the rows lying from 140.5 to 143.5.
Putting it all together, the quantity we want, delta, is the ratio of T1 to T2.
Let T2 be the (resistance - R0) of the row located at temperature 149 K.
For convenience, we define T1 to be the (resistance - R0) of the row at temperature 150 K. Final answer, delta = 1.0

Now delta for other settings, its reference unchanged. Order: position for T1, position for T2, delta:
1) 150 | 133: -0.7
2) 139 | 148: -0.7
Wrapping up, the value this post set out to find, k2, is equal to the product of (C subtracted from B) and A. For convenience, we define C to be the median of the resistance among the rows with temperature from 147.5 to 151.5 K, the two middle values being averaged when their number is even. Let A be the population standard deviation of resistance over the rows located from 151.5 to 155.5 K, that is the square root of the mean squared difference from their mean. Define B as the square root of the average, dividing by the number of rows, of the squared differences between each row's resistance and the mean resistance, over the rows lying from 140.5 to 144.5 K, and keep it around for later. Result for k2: -233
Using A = 3.8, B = 21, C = 82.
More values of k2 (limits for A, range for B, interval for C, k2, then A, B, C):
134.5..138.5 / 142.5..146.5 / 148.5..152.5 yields -1045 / 14.7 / 8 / 79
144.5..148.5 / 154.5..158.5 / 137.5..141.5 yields -399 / 2.3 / 11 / 183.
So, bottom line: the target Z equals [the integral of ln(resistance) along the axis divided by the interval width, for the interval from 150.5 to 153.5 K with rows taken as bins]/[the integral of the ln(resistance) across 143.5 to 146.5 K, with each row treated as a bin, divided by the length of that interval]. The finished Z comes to 0.97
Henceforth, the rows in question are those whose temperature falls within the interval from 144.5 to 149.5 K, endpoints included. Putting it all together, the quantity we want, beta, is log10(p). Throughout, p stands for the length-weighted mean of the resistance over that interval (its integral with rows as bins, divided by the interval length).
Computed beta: 1.95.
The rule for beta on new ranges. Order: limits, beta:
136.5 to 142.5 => 2.25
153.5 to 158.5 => 1.99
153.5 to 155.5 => 1.93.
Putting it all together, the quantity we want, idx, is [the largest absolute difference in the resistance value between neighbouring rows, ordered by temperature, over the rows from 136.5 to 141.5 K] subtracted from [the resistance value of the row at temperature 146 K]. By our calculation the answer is 60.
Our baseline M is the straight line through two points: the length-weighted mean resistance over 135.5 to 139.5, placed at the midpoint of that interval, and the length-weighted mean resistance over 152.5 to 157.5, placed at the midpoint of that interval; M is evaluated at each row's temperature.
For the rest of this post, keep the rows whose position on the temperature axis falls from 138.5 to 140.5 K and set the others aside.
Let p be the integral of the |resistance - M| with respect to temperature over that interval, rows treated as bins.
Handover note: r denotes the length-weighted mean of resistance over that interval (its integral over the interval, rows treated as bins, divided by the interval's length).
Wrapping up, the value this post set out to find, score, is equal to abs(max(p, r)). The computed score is 183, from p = 30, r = 183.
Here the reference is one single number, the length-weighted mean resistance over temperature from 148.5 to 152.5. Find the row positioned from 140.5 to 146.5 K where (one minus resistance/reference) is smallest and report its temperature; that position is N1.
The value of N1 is 141 K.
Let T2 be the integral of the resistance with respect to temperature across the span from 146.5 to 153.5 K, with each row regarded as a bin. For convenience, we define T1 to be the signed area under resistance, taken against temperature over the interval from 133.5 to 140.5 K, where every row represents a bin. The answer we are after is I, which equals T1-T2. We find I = 931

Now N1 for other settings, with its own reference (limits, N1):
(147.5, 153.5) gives 148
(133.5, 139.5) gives 134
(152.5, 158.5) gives 158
